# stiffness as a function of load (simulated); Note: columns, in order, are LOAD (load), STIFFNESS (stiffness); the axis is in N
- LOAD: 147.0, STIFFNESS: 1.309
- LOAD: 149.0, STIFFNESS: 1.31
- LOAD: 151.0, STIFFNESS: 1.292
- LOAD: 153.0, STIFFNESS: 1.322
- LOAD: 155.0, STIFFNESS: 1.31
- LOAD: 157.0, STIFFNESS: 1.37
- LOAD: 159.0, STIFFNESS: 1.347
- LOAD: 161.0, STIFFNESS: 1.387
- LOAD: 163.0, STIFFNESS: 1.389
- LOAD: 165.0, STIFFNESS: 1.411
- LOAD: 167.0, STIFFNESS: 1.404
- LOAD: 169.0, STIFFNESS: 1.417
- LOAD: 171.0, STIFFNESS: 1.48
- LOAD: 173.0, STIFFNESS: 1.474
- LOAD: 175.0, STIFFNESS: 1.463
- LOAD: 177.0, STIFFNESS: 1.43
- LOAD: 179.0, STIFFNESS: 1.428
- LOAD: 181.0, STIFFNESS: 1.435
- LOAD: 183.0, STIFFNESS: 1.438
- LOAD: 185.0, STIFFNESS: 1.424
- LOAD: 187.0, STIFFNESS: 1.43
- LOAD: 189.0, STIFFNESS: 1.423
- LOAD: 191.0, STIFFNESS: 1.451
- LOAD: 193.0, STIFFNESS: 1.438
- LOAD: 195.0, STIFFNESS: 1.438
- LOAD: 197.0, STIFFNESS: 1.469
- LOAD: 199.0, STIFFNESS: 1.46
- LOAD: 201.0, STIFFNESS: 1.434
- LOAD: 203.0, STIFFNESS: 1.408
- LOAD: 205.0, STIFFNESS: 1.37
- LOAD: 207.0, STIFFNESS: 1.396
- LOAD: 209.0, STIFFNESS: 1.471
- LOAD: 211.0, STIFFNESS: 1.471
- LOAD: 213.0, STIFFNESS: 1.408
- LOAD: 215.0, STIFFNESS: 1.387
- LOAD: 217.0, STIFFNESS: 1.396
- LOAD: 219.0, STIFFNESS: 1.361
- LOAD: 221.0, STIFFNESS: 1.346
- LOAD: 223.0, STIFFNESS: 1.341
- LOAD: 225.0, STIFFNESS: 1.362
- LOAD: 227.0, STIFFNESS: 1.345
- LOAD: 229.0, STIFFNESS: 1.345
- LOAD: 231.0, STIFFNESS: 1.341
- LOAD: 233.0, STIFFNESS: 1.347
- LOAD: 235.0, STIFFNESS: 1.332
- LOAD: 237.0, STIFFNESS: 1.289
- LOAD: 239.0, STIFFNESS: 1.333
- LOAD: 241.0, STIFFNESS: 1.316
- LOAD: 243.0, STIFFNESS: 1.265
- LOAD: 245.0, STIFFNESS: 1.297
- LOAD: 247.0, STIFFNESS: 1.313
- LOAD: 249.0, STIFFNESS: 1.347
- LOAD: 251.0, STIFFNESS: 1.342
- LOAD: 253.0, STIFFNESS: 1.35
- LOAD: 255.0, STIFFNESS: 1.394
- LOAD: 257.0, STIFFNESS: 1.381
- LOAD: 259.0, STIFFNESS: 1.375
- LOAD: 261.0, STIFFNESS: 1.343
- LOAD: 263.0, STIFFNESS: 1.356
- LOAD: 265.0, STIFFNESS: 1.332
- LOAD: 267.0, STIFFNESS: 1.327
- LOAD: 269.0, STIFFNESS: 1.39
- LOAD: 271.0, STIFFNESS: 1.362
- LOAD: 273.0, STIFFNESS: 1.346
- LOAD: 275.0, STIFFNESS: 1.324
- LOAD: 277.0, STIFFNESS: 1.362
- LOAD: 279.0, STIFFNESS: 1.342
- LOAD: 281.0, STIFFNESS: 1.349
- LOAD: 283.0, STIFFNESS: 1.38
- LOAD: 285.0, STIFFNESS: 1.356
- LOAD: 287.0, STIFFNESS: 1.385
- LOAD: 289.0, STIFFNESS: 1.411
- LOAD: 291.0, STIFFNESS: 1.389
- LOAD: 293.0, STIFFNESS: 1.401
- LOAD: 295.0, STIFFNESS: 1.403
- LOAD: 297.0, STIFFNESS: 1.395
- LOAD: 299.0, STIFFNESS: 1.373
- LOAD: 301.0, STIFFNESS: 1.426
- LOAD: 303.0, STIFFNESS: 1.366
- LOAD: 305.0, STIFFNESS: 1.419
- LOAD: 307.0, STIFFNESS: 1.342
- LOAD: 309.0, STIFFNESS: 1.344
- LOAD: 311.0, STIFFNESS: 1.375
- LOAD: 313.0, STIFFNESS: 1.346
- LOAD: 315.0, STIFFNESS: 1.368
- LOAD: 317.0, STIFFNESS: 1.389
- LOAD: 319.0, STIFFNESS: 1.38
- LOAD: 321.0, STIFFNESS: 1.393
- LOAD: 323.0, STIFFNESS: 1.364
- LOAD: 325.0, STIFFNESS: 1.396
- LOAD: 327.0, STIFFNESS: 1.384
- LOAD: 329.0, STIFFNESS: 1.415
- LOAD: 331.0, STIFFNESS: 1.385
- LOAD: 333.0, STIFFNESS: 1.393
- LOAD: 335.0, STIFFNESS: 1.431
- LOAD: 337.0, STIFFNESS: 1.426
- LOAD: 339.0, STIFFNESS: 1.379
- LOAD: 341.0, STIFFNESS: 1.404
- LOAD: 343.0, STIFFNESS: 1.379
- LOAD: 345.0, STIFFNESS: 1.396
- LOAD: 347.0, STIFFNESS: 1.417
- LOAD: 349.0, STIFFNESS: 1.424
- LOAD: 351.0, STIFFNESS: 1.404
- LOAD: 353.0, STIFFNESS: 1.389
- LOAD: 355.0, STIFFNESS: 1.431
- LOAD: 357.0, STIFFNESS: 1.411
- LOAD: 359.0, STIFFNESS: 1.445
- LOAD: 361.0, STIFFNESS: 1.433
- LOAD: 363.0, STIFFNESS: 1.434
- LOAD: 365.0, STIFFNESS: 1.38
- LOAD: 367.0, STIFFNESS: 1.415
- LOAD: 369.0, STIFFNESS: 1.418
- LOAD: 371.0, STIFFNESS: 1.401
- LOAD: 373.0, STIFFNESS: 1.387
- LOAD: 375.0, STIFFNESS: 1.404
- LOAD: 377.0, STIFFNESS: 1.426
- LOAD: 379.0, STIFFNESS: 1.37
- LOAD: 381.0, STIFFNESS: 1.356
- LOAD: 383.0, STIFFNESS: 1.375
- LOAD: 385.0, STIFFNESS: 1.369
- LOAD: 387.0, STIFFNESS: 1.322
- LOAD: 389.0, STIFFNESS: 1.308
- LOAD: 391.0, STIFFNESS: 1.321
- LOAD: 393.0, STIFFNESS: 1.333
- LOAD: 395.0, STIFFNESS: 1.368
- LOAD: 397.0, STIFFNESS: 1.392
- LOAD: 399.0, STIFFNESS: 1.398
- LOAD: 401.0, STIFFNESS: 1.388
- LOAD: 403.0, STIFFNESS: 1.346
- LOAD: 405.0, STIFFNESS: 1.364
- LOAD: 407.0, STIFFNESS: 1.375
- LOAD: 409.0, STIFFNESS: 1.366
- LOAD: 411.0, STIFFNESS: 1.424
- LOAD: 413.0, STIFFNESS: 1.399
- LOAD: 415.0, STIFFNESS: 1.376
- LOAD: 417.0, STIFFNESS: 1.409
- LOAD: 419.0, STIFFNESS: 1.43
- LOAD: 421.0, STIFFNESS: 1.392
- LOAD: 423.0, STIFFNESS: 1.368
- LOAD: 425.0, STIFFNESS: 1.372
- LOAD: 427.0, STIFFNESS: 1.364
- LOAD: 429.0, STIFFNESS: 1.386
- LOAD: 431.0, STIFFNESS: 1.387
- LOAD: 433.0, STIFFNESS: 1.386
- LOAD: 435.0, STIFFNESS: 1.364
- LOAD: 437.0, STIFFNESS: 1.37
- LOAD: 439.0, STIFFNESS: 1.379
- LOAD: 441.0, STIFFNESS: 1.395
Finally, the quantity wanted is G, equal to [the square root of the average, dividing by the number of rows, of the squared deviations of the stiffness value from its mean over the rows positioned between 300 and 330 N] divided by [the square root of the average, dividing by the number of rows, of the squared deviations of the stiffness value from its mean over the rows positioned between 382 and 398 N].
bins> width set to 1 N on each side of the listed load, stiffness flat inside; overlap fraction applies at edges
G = 0.9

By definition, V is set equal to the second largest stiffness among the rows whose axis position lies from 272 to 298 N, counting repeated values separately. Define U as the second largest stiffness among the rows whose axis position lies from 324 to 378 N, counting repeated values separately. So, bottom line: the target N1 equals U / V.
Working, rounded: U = 1.434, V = 1.403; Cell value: 1.02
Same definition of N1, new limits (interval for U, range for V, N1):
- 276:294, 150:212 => 0.95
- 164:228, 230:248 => 1.10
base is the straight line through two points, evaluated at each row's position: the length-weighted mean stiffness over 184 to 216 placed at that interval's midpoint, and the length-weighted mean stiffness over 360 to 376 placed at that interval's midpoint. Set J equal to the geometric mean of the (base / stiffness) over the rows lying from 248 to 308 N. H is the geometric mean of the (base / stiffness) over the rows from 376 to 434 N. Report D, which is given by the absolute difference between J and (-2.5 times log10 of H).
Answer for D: 1.06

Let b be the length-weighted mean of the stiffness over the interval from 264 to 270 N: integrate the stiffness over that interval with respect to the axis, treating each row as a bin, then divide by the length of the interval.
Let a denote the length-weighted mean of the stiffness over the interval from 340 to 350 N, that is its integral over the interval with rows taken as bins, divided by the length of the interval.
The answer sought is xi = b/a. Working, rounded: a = 1.40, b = 1.35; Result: 0.961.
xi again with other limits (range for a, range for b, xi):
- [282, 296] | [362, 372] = 1.015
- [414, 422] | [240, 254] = 0.941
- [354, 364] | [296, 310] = 0.965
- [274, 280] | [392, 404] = 1.021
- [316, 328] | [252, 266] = 0.984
